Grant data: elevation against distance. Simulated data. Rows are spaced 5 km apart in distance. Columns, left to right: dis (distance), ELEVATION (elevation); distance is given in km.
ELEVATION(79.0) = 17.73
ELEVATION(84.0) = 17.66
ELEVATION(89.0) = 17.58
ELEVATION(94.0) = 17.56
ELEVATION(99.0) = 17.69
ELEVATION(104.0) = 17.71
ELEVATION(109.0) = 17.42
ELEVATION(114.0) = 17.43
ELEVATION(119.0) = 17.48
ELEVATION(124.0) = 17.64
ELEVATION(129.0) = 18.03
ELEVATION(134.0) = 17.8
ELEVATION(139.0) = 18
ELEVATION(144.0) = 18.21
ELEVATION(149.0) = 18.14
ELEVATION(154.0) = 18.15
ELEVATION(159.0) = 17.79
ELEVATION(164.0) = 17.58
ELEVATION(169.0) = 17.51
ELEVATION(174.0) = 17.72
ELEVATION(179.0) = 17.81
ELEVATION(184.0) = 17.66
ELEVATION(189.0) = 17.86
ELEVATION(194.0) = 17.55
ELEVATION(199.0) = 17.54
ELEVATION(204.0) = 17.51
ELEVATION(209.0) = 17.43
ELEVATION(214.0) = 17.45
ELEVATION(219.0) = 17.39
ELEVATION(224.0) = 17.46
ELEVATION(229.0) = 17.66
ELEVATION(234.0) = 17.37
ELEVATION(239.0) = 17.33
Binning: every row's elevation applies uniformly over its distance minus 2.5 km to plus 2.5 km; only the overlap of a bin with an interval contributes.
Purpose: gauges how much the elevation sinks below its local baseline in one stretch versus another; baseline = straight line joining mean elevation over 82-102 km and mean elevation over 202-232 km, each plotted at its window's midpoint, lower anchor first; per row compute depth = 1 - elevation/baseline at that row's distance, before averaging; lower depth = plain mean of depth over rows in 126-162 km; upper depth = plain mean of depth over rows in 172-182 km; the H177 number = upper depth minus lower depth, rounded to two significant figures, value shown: 0.012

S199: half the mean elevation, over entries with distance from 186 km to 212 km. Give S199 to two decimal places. 8.79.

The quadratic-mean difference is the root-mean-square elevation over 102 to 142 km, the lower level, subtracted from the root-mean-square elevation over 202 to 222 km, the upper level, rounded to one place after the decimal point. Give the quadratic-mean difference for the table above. -0.2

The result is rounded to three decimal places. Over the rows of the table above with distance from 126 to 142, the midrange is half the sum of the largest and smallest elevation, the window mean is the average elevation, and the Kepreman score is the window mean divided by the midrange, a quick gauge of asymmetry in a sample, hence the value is 1.002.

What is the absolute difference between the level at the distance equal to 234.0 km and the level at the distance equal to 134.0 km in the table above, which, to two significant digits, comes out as 0.43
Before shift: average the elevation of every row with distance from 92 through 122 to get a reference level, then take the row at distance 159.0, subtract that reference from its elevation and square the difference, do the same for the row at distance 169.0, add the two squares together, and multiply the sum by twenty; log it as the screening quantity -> 1.2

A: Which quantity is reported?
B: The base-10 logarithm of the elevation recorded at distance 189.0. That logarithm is 1.25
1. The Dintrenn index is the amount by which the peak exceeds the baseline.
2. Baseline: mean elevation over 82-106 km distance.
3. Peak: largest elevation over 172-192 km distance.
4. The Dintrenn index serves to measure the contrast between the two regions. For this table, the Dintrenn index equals 0.22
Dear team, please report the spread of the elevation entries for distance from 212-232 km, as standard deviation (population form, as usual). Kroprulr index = 0.10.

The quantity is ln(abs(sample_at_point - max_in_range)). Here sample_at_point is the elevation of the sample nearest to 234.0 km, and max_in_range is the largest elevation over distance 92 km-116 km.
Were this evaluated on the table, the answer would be -1.08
